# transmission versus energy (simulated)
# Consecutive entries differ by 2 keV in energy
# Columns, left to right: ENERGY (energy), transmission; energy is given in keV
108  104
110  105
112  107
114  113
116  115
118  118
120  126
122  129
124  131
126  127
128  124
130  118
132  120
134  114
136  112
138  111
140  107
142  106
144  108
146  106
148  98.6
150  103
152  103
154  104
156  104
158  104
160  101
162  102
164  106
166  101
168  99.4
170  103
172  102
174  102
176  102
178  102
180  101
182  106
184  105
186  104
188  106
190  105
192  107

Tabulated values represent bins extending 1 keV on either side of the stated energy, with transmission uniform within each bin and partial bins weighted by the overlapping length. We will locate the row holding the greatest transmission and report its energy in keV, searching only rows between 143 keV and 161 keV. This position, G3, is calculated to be 144 keV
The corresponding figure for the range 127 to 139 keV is 128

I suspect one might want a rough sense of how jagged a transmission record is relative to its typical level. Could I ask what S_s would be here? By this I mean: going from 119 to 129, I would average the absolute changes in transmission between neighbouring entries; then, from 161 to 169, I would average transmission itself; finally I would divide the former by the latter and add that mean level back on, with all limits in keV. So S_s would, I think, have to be 102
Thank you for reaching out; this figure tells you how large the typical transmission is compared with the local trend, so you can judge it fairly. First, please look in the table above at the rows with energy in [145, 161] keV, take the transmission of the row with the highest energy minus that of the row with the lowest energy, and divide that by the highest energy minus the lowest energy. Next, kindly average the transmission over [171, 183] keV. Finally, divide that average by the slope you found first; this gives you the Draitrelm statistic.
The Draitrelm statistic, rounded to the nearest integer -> -287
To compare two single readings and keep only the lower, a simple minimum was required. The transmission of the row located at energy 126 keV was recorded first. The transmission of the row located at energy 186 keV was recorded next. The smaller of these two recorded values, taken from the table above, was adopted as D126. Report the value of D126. 104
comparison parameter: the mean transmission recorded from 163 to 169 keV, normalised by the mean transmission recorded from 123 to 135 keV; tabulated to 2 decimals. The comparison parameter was 0.83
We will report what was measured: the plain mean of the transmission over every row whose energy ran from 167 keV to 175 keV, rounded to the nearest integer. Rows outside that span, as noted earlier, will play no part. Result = 102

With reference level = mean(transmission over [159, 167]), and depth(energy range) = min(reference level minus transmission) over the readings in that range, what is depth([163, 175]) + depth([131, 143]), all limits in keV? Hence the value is -21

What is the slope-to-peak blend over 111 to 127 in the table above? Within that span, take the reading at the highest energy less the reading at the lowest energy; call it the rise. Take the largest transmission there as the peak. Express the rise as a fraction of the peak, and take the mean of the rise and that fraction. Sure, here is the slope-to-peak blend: 10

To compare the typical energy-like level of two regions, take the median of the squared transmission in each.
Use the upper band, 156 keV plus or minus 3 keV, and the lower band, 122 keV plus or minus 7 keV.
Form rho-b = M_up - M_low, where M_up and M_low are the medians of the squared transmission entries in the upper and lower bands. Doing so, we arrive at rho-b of -5060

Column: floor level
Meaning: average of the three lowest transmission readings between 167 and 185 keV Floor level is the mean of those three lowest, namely 101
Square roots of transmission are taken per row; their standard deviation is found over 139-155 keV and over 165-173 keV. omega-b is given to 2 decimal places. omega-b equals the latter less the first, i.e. -0.07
